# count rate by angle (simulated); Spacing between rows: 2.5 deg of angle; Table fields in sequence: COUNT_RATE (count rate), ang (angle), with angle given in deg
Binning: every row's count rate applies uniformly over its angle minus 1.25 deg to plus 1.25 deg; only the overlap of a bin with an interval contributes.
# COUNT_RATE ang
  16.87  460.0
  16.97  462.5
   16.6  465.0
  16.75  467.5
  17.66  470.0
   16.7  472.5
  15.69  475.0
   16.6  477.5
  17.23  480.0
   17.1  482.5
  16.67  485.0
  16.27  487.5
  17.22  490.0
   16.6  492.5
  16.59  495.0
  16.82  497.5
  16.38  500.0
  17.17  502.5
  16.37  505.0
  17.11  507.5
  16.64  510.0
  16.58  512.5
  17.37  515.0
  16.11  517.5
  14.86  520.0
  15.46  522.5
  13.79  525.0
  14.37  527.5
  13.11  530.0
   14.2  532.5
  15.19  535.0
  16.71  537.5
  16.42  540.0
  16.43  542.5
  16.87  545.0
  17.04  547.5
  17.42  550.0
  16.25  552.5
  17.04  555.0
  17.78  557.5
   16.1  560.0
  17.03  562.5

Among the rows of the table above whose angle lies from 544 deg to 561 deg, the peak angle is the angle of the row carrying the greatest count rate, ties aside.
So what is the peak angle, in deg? 557.5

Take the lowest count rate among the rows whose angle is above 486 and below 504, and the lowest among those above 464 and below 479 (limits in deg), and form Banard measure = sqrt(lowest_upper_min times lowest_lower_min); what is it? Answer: 16.0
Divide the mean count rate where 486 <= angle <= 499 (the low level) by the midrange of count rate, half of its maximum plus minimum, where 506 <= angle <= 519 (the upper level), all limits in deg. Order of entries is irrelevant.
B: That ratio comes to 1.00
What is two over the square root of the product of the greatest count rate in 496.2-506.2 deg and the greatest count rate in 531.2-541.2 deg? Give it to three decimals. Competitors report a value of 0.118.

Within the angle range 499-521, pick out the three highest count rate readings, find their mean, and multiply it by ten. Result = 172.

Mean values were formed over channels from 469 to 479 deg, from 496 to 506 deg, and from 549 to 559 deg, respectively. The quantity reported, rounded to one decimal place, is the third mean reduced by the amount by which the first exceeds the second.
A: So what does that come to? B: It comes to 17.1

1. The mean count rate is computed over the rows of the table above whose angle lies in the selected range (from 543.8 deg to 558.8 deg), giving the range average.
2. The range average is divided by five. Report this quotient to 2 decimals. 3.41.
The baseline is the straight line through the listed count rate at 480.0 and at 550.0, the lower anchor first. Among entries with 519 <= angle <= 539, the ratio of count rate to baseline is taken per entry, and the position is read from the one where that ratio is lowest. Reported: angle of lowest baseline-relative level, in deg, 530.0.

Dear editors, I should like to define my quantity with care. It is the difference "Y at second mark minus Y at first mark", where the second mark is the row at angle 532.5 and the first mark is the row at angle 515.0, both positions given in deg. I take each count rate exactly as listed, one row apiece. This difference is -3.2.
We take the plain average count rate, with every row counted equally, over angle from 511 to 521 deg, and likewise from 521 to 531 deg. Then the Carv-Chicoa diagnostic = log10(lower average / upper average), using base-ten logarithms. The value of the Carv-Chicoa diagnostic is 0.06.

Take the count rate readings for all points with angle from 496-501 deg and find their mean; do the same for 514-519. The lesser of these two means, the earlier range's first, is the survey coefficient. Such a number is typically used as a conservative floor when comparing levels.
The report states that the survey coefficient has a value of 16.6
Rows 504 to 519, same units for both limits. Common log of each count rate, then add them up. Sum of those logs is 7.33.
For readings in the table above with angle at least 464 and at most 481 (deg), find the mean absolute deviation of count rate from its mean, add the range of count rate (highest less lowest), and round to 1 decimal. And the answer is 2.4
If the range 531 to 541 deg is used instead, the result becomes 3.4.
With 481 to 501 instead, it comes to 1.2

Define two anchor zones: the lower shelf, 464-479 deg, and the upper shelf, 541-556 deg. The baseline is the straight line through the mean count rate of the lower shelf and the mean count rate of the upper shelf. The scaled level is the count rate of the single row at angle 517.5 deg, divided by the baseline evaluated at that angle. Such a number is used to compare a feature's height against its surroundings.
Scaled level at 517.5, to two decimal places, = 0.96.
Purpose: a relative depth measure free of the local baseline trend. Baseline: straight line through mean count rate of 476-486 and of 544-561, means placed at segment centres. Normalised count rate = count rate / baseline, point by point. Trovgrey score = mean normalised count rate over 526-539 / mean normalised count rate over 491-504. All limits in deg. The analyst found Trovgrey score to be 0.880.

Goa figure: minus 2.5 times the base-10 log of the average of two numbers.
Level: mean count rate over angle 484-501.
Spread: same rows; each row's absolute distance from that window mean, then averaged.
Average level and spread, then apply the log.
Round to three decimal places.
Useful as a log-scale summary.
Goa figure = -2.315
